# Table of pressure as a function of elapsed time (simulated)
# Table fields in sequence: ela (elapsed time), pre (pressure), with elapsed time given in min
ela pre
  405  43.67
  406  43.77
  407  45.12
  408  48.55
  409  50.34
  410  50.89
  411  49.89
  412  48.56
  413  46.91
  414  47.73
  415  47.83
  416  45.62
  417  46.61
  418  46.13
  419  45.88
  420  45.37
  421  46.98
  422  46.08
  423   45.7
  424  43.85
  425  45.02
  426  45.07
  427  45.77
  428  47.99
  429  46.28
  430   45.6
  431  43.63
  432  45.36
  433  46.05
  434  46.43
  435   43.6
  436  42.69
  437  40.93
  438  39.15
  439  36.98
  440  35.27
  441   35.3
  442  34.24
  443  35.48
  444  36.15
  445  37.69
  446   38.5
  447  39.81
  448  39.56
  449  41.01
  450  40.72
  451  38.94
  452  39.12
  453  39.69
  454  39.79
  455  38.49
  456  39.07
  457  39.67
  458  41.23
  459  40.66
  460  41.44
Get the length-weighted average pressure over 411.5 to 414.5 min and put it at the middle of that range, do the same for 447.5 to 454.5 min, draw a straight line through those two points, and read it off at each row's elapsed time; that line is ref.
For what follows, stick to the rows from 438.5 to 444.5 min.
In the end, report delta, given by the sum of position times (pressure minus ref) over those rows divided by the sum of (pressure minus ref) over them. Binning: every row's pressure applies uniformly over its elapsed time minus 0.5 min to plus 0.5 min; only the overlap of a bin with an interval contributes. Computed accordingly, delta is 441.5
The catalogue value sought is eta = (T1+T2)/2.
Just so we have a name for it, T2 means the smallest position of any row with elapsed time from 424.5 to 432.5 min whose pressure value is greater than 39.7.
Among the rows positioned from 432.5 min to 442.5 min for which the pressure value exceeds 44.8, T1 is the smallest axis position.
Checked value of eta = 429.0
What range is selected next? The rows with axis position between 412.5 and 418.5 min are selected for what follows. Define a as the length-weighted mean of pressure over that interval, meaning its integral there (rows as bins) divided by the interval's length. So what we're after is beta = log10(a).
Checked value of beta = 1.67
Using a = 46.8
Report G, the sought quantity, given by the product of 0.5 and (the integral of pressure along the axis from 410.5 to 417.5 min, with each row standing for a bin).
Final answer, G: 167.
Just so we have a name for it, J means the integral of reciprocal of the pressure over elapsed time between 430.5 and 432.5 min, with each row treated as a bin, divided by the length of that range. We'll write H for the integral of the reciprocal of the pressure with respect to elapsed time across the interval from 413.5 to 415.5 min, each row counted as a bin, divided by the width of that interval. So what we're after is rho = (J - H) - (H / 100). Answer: 0.0013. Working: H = 0.0209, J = 0.022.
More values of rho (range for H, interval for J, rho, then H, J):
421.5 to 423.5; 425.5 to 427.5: 0.0000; 0.0218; 0.022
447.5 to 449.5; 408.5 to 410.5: -0.0053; 0.0248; 0.020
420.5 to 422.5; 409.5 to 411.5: -0.0019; 0.0215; 0.020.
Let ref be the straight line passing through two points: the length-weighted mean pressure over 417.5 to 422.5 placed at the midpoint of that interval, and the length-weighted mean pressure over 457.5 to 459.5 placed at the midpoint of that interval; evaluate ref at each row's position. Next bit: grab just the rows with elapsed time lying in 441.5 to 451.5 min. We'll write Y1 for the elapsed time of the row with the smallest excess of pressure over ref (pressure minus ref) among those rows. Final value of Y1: 442 min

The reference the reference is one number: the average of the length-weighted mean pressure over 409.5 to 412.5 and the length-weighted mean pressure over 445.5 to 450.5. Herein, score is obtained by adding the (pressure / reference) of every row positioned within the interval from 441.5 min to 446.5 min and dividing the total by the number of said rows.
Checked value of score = 0.81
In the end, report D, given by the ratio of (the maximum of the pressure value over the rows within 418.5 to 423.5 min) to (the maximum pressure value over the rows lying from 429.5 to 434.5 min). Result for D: 1.01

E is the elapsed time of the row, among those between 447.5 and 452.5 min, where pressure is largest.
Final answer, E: 449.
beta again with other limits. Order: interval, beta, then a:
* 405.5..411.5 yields 1.68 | 48.1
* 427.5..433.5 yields 1.66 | 45.8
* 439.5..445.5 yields 1.55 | 35.7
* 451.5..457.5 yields 1.59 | 39.3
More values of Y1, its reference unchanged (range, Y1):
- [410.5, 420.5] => 416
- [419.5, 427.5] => 424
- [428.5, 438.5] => 438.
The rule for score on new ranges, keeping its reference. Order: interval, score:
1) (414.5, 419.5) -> 1.03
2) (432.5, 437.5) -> 0.98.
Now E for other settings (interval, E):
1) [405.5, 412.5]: 410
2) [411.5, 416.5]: 412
